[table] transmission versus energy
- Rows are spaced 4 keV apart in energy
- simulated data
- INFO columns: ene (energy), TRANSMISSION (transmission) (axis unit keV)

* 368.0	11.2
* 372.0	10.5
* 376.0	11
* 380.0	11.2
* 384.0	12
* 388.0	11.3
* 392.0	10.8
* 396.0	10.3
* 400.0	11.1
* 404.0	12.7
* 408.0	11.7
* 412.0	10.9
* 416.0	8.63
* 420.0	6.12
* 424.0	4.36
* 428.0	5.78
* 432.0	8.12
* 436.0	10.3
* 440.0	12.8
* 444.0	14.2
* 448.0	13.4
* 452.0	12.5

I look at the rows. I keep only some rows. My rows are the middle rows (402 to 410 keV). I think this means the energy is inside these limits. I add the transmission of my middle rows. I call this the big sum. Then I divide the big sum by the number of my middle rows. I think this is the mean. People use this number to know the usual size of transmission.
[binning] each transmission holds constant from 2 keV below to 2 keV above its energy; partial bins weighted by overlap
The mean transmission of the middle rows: 12.2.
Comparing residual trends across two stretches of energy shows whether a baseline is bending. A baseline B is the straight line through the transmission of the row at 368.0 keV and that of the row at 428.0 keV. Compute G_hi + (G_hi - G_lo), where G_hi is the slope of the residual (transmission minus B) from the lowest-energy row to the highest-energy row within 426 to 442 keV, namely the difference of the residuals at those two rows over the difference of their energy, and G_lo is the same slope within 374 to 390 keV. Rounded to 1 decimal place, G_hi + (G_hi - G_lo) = 1.2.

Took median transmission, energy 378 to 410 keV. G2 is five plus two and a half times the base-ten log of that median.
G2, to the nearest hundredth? 7.63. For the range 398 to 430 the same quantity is 7.47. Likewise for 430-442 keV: 7.53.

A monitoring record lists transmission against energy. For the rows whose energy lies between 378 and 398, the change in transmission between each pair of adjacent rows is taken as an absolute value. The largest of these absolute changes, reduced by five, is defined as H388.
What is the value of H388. -4.20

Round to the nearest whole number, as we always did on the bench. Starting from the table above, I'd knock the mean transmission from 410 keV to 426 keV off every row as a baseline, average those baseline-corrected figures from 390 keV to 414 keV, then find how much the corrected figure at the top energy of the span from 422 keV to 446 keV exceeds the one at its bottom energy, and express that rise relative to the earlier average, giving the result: 3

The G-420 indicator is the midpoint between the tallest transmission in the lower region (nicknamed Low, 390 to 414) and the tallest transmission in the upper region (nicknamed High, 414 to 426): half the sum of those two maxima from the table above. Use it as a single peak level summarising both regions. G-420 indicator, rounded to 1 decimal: 10.7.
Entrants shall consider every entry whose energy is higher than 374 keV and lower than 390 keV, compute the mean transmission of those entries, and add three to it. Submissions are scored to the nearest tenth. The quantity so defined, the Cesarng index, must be 14.4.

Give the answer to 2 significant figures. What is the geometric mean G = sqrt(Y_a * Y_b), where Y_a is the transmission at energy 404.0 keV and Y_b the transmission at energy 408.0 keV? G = 12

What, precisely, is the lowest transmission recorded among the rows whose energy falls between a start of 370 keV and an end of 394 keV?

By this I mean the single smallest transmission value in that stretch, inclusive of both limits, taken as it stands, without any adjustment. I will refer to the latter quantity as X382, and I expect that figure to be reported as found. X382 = 10.5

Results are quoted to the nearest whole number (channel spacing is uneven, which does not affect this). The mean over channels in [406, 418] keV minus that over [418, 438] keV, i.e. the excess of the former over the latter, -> 3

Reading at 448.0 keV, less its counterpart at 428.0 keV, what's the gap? 7.6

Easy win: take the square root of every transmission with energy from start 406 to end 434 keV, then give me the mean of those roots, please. 2.8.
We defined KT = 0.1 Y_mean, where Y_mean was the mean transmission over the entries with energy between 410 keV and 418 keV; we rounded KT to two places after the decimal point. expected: 0.98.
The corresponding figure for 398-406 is 1.19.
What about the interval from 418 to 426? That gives 0.52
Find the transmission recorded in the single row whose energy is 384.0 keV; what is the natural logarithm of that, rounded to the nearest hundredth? 2.48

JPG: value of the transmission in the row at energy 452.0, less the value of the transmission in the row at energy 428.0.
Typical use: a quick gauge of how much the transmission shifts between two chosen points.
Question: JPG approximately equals 6.7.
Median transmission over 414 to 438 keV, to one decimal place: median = 7.1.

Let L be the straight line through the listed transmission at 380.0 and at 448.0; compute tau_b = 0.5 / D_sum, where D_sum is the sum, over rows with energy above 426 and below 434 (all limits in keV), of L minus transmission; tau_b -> 0.04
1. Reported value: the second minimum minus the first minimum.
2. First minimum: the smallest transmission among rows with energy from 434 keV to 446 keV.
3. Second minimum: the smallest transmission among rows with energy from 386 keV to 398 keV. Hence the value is 0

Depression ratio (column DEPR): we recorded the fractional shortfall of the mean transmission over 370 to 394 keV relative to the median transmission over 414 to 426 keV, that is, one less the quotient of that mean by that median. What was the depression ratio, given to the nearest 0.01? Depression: -0.82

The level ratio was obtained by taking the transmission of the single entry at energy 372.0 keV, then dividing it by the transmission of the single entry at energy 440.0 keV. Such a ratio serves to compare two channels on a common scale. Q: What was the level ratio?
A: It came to 0.82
